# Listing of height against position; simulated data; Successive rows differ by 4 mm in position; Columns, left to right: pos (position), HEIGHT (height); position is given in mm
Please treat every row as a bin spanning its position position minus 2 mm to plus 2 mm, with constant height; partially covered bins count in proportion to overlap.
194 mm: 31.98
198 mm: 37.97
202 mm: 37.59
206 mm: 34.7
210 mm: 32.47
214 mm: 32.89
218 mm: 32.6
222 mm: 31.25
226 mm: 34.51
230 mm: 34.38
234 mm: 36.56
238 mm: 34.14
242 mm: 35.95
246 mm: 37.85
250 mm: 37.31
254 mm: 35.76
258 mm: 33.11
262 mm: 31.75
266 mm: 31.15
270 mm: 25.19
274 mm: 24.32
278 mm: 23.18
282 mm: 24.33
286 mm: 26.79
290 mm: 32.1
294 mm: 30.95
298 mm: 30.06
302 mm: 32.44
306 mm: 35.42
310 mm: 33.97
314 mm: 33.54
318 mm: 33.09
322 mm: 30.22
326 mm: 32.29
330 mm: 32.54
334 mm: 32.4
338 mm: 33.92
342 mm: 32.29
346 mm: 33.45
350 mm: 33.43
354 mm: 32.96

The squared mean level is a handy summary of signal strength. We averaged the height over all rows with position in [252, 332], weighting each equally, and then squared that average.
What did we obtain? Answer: 937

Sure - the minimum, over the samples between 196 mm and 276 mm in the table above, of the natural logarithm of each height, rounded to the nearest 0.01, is 3.19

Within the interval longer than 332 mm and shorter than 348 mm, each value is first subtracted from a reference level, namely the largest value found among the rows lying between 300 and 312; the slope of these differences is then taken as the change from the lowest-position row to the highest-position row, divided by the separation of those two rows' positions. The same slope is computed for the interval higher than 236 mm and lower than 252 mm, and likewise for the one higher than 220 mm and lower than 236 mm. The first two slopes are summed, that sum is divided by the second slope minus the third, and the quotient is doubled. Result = -3.9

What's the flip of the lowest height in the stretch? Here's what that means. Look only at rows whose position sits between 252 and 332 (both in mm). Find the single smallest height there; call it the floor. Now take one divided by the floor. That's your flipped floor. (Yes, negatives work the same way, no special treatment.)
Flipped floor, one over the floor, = 0.043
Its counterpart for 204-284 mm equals 0.043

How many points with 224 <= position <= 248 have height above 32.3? 6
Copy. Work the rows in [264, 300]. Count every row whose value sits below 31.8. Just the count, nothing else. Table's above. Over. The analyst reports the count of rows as 8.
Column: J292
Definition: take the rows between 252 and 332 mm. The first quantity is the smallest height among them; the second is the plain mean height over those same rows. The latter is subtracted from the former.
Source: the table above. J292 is -7.4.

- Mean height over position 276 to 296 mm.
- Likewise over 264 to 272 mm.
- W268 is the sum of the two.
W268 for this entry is 55.6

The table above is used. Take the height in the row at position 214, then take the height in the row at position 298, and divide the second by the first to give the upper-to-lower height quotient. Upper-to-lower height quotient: 0.91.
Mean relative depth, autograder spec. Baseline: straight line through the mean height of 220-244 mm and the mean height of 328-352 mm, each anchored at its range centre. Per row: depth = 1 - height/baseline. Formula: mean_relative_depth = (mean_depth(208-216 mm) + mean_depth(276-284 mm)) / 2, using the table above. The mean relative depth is 0.18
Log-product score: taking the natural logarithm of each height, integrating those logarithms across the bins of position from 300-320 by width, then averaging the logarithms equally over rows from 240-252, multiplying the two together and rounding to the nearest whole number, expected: 254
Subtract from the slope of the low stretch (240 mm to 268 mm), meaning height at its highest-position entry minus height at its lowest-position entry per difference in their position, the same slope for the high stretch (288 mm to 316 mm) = -0.3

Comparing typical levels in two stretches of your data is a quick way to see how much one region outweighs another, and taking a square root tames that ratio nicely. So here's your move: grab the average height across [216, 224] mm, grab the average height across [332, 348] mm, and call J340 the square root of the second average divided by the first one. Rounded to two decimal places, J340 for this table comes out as 1.02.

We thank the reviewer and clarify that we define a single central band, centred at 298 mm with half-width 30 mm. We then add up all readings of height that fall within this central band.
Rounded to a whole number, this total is 448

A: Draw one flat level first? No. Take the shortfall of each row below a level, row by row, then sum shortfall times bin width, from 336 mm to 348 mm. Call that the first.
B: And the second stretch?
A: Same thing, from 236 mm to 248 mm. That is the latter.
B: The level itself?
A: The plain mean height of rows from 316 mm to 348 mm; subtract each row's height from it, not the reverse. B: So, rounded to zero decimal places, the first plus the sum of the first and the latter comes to -58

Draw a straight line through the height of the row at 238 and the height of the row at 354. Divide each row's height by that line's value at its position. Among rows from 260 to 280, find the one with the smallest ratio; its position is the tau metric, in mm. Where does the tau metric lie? 278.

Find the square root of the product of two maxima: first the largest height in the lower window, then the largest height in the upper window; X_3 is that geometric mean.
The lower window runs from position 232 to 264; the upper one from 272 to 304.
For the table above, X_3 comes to 35.0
